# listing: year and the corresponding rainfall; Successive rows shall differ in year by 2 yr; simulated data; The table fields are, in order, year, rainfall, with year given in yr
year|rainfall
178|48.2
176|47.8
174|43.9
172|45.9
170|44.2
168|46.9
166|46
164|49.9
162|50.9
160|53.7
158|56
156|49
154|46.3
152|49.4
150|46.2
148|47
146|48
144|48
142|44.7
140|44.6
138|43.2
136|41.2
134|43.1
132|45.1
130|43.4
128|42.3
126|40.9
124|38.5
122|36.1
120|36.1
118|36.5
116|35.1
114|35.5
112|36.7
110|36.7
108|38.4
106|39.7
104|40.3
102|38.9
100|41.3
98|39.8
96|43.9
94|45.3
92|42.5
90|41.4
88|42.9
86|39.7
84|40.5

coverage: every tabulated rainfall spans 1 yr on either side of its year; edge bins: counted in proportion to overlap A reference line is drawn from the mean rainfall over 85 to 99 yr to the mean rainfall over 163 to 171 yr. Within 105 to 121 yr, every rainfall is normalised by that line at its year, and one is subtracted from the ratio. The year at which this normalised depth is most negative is 116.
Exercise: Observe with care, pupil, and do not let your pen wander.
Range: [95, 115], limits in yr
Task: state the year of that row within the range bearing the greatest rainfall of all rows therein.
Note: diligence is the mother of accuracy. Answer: 96 yr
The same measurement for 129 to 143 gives 132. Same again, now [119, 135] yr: 132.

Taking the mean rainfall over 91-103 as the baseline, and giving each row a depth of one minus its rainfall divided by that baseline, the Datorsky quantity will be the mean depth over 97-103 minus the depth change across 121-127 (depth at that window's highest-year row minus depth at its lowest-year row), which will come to 0.16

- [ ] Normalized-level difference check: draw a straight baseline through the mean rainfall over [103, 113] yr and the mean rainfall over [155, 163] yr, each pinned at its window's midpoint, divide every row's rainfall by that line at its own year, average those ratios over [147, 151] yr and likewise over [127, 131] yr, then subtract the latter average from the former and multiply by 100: -3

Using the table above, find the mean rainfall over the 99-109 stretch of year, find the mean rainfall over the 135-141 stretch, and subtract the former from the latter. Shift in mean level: 3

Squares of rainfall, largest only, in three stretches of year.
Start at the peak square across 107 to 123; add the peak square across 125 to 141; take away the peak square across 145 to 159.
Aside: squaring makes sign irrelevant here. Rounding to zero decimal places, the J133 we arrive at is 373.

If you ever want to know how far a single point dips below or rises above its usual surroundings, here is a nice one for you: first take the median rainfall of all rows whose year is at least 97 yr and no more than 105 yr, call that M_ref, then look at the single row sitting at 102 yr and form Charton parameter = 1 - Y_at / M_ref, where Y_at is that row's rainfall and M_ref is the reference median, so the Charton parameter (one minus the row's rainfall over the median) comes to 0.03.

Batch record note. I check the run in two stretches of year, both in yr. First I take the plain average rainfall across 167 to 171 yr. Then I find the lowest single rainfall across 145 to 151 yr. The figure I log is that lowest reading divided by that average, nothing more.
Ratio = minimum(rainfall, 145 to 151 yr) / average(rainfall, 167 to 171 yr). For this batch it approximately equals 1.01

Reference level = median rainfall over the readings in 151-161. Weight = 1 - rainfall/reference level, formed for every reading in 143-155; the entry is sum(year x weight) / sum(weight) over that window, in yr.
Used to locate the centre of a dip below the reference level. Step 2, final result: 149.4 yr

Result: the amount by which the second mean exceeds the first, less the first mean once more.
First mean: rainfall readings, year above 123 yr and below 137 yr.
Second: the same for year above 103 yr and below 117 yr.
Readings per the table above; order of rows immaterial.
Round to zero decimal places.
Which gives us -47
